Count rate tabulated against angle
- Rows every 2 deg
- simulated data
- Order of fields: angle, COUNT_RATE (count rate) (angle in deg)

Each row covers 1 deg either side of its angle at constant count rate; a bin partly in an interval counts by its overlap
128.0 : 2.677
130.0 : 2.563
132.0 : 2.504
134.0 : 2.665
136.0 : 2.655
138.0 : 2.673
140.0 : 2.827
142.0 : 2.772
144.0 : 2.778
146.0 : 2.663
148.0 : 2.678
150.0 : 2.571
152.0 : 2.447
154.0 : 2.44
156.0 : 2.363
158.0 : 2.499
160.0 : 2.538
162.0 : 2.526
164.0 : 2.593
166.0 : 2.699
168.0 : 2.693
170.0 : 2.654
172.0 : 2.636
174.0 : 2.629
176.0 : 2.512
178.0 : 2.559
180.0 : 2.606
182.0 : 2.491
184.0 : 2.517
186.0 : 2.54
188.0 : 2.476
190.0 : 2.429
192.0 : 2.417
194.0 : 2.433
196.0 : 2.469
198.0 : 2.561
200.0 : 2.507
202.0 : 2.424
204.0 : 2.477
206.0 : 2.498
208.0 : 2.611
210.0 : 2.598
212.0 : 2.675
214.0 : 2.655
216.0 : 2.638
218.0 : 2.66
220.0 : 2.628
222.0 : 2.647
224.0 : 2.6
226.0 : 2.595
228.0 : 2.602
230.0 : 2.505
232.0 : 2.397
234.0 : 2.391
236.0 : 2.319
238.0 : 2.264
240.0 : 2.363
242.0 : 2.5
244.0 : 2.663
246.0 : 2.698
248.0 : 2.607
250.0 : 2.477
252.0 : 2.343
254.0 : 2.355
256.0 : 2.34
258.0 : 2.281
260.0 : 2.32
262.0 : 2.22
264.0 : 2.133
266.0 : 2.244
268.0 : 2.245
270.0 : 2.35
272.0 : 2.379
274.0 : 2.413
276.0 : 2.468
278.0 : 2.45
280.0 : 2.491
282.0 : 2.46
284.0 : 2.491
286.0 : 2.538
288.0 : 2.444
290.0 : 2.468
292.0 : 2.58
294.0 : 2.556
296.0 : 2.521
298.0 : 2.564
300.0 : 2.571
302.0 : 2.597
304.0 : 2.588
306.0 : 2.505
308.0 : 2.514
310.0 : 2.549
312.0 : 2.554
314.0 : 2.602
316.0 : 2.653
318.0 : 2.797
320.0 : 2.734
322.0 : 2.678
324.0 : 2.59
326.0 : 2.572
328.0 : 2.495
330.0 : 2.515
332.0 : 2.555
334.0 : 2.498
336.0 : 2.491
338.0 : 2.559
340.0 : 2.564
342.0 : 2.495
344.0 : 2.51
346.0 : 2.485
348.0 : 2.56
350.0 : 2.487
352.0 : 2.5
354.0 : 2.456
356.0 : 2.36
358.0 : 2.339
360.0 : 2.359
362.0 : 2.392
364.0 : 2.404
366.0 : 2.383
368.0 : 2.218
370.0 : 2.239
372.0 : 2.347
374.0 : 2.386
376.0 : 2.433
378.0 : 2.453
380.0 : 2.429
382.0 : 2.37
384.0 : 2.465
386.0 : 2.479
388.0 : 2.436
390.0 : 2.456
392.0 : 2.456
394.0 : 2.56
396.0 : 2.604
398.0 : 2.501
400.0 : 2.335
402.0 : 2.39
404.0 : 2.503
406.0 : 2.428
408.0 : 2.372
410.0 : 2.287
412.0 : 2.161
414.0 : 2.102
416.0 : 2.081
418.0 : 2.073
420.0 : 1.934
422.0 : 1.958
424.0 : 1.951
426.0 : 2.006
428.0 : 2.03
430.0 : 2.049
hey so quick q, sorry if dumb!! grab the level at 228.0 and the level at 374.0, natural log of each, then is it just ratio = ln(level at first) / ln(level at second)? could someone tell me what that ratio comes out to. 1.10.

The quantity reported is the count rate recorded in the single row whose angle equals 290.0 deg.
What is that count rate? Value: 2.468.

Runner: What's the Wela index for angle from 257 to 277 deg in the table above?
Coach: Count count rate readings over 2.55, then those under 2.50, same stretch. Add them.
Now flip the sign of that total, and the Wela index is -10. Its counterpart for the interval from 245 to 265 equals -10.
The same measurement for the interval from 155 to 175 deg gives -8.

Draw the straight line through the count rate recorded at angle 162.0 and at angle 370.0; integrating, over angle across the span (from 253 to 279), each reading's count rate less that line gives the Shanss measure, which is -2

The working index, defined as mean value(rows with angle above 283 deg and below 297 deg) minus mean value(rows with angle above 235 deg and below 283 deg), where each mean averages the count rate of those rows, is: 0.12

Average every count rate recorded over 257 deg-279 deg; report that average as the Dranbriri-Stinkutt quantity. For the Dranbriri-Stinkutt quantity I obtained 2.32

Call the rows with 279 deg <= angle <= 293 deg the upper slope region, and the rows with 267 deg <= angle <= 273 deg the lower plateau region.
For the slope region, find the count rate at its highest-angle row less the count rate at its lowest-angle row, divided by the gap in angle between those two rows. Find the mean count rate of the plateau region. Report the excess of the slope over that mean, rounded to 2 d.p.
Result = -2.32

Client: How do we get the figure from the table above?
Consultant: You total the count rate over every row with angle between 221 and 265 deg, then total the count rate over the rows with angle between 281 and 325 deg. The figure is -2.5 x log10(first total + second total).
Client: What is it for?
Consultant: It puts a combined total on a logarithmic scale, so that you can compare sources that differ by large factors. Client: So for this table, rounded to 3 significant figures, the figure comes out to -5.11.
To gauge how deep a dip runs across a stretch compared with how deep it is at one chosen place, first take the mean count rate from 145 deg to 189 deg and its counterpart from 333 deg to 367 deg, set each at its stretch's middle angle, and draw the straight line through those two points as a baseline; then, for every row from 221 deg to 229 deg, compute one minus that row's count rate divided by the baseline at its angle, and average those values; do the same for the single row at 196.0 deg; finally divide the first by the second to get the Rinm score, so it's -1.1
